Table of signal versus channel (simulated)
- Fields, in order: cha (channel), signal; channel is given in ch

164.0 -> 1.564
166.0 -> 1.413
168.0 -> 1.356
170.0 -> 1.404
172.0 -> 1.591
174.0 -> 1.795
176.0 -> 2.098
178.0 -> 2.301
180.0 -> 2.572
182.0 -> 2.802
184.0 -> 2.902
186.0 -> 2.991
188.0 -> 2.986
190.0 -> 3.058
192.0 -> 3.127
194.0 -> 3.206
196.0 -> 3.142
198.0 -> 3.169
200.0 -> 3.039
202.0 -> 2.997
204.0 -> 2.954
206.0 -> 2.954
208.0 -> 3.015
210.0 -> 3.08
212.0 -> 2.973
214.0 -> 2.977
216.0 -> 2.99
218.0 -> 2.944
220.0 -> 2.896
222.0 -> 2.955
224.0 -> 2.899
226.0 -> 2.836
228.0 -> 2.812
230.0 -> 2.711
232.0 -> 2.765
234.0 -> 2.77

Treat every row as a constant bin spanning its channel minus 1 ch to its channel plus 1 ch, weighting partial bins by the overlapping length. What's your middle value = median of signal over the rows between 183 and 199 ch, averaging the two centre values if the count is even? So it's 3.09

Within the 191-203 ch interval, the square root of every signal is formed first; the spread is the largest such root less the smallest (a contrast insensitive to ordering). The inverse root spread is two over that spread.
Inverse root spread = 34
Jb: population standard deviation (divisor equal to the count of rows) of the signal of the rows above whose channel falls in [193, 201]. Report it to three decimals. 0.062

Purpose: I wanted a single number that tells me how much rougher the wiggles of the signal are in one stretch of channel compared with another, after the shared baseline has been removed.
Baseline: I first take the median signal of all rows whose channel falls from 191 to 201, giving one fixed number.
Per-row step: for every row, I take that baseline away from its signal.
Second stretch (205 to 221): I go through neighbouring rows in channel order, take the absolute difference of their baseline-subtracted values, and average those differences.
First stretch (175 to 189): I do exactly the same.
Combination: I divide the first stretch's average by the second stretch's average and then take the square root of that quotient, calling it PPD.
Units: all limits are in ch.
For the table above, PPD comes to 1.7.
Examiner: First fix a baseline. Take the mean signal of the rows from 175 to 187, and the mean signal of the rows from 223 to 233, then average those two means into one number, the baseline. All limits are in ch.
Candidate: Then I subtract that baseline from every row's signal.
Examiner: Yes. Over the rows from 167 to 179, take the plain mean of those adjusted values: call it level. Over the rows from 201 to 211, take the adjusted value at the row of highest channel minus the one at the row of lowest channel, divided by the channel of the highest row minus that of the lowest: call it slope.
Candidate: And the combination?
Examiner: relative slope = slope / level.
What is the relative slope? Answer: -0.011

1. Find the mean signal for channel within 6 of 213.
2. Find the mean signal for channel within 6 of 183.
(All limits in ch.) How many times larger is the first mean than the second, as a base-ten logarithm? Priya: 0.04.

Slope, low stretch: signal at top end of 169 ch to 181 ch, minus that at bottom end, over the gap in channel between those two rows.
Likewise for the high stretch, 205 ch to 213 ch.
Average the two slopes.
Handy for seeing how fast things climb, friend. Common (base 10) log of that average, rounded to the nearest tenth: -1.2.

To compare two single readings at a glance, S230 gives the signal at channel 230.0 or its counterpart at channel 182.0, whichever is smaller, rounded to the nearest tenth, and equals 2.7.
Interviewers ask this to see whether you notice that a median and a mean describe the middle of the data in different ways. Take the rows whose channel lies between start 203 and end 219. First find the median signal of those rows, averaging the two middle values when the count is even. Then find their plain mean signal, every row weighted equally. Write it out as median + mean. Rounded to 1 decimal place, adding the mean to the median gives 6.0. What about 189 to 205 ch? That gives 6.2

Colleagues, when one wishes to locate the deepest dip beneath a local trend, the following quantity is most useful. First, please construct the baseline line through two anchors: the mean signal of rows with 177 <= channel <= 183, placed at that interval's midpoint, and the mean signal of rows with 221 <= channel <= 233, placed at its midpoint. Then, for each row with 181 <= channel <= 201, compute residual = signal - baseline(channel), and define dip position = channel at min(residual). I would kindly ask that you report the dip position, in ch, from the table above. 182.0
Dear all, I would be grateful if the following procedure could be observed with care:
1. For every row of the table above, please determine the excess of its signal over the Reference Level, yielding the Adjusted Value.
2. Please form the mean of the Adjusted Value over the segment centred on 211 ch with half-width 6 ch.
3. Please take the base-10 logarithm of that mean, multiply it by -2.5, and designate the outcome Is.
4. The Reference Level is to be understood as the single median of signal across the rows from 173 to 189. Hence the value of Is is 1.3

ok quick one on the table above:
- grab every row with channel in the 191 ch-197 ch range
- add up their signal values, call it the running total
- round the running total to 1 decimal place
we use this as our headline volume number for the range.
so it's 9.5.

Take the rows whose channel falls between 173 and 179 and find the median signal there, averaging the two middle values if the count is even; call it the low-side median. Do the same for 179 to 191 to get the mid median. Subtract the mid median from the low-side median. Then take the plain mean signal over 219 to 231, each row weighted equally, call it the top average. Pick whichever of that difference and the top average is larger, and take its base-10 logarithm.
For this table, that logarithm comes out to 0.455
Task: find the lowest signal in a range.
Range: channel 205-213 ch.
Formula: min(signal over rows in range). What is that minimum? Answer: 2.954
